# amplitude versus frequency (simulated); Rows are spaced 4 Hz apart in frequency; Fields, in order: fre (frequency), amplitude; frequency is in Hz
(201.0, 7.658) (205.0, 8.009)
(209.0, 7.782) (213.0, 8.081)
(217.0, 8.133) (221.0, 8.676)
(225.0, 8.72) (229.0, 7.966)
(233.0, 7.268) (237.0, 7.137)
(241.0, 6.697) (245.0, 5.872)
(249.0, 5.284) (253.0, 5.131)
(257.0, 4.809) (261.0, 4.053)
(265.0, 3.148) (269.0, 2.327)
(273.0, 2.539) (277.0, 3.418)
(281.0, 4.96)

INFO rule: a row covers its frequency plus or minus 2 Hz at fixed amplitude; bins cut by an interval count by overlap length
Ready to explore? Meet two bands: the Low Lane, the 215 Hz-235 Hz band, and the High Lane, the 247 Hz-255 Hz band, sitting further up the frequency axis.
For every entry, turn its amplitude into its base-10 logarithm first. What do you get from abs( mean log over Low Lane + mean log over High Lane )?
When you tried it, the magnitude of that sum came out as 1.63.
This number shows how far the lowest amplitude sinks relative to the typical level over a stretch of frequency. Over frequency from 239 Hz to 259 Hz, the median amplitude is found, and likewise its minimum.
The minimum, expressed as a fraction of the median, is 0.910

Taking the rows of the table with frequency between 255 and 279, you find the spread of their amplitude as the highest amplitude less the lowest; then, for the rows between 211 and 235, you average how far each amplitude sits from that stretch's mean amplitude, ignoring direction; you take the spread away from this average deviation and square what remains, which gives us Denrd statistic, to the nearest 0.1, 4.5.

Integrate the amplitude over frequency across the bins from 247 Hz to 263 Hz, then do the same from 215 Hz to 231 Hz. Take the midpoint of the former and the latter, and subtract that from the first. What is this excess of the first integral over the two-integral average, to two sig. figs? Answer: -28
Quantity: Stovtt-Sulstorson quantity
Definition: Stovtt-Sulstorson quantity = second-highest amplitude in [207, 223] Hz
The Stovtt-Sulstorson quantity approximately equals 8.133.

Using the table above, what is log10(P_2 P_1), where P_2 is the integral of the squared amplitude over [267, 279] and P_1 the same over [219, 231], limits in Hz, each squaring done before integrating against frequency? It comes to 4.9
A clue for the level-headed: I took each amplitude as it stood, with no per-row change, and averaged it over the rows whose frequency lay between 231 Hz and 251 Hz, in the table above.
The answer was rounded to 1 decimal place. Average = 6.5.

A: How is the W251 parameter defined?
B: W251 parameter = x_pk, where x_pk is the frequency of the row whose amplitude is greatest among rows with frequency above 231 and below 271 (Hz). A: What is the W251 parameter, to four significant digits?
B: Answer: 233.0 Hz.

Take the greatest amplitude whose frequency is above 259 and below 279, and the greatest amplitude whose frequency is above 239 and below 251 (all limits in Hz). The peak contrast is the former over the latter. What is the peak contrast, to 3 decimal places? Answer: 0.605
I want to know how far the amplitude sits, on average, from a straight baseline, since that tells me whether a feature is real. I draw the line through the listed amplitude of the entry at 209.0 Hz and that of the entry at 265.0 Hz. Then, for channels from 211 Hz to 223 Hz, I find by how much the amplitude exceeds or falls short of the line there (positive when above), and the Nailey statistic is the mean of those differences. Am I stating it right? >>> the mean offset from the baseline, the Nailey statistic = 1.2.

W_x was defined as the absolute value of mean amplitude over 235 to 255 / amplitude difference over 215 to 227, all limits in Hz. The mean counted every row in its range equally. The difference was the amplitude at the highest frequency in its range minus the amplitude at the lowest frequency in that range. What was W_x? 10.3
